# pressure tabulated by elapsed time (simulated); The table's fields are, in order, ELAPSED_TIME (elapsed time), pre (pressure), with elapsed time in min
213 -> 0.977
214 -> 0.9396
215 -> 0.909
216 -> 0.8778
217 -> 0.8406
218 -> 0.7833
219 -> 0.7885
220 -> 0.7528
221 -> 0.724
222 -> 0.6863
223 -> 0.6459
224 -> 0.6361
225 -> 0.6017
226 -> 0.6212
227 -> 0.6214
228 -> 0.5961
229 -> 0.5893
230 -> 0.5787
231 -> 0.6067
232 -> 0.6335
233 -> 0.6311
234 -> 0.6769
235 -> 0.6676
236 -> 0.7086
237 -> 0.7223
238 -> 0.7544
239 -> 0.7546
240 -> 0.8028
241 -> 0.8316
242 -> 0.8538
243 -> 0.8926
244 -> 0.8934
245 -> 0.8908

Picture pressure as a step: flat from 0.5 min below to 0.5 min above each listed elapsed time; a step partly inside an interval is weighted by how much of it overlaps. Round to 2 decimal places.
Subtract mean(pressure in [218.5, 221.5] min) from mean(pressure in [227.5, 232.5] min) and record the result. -0.15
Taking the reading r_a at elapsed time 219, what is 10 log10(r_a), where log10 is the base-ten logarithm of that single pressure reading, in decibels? -1.0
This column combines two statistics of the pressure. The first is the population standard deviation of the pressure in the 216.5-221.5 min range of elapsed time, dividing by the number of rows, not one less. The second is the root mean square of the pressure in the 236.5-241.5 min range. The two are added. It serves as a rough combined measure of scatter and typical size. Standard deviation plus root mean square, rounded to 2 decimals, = 0.81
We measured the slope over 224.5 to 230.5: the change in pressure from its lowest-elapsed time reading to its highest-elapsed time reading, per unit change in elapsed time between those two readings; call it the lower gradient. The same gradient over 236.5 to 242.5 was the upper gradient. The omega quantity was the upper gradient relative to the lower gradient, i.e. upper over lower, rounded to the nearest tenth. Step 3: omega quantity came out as -5.7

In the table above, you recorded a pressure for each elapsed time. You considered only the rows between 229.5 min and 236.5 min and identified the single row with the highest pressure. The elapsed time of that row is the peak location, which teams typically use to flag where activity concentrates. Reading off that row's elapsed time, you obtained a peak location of 236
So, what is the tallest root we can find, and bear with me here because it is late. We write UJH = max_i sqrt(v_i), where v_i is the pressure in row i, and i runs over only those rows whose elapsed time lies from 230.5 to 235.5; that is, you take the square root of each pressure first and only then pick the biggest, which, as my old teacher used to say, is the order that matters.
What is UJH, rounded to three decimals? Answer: 0.823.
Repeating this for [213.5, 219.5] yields 0.969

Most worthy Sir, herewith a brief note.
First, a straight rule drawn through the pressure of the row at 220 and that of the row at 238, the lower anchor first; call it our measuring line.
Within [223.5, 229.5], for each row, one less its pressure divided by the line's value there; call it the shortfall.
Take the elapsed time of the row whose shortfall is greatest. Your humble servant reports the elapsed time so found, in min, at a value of 229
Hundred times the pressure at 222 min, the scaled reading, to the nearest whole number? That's 69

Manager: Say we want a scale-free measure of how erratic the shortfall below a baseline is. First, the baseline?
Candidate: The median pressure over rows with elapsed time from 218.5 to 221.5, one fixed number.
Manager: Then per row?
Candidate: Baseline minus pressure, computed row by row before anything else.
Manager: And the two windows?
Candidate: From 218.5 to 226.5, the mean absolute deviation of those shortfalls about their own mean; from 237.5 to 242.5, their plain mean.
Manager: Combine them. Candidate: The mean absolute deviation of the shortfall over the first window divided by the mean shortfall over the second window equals -1.2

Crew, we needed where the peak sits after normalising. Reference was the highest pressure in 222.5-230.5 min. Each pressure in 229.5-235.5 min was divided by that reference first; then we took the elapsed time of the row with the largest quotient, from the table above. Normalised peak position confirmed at 234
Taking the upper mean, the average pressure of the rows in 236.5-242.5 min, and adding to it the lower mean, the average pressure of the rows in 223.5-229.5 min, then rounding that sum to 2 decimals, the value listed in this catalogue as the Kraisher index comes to 1.40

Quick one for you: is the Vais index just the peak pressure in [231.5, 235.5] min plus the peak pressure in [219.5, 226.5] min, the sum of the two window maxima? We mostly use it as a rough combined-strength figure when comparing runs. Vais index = 1.43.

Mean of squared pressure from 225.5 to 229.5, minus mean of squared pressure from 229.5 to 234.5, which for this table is 0.0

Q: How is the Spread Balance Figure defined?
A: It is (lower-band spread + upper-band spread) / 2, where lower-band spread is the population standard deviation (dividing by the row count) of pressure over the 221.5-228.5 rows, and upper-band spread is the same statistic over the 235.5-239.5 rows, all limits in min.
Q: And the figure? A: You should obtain 0.024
